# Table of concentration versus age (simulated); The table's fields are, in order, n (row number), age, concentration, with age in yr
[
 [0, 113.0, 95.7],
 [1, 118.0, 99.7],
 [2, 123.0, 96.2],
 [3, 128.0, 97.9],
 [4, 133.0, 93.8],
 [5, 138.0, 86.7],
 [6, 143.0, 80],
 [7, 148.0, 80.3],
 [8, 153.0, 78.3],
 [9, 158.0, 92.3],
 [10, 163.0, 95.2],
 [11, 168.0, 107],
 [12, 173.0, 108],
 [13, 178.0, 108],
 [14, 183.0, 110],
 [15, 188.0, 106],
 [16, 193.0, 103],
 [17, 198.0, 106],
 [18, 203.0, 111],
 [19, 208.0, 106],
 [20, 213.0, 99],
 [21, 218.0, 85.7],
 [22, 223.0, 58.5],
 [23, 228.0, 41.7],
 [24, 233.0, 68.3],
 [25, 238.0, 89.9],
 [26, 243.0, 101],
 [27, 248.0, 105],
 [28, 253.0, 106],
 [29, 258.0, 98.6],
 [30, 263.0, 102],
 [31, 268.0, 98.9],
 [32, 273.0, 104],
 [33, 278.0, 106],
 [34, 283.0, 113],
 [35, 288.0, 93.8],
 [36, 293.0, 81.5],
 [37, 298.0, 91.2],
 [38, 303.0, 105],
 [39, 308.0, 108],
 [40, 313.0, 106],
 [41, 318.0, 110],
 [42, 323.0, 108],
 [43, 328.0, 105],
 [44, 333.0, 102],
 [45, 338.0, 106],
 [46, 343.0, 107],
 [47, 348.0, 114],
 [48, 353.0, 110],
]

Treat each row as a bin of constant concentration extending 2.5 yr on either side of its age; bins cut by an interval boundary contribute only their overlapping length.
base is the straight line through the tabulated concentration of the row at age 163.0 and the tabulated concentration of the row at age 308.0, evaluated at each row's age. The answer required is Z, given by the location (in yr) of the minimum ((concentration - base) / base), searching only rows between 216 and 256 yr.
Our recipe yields 228.0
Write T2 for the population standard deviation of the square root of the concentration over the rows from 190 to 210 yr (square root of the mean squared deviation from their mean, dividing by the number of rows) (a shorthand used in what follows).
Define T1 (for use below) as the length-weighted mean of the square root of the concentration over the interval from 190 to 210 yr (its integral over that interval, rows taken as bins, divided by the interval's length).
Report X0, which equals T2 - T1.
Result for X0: -10.2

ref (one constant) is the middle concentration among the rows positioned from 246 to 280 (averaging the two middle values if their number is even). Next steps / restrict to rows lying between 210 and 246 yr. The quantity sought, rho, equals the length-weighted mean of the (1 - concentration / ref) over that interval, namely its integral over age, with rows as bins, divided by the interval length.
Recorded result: 0.25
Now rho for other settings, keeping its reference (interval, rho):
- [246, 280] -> 0.01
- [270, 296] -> 0.04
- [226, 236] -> 0.45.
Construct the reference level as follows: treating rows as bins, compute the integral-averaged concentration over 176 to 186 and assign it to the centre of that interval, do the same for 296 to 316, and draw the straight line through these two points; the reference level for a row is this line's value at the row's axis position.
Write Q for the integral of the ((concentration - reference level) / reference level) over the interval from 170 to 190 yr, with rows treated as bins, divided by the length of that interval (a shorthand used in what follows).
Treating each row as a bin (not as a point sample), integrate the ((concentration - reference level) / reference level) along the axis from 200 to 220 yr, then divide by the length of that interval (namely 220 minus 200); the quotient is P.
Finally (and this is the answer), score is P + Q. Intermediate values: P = -0.06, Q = -0.008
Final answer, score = -0.07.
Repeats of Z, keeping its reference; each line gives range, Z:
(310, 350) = 333.0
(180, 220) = 218.0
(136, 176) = 153.0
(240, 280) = 268.0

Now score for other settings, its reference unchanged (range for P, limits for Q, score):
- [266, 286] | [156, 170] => -0.10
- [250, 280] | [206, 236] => -0.31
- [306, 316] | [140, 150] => -0.23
